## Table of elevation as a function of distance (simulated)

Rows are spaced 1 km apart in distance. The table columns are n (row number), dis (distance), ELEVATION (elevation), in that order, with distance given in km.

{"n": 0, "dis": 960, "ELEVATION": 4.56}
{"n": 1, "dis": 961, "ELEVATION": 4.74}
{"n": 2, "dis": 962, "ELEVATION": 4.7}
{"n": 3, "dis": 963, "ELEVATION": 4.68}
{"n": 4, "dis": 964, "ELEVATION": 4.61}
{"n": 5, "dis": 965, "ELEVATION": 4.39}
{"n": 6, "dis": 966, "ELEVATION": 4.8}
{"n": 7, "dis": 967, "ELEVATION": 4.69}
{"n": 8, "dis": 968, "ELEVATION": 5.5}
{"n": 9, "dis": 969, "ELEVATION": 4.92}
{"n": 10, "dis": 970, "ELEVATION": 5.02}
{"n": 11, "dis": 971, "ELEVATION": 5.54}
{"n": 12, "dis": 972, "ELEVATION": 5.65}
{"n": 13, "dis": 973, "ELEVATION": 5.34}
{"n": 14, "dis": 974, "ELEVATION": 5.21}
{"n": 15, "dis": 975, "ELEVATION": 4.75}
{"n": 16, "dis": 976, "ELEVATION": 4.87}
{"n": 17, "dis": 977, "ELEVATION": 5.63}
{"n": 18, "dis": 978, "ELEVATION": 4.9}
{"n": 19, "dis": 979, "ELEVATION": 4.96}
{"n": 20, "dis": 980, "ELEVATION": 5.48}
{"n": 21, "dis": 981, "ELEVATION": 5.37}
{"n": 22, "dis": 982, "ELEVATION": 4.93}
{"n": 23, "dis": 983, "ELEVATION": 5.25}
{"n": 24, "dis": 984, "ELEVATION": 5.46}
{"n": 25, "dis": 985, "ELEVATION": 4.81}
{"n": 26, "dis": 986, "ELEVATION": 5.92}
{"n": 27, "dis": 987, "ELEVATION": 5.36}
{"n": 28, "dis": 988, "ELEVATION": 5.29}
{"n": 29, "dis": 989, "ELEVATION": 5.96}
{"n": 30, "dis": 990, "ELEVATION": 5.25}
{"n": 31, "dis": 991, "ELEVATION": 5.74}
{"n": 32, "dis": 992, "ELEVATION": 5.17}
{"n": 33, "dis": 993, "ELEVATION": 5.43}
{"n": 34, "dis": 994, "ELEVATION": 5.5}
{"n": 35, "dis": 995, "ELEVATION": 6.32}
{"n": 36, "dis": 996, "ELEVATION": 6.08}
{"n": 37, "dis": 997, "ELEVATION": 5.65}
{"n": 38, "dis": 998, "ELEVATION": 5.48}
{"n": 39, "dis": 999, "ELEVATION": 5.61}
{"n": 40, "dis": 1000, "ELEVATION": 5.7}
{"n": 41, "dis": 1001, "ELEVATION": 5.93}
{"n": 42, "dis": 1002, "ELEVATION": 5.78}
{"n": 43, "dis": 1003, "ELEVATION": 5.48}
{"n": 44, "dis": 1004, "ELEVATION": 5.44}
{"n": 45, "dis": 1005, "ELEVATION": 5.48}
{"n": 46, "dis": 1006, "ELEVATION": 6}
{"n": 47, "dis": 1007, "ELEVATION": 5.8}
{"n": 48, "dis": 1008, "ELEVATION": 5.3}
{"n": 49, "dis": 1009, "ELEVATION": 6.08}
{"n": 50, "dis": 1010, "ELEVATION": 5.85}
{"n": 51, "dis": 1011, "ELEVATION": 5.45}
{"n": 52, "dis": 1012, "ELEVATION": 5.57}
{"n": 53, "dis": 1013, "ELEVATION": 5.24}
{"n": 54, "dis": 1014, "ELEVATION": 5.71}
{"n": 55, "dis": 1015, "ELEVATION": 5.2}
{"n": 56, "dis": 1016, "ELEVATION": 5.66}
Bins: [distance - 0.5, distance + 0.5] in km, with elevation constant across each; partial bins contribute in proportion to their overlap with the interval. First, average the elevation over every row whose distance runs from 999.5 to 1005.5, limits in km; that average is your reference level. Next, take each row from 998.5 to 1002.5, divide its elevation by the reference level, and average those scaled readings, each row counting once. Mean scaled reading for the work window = 1.02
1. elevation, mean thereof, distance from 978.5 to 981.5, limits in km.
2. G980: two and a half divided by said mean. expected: 0.474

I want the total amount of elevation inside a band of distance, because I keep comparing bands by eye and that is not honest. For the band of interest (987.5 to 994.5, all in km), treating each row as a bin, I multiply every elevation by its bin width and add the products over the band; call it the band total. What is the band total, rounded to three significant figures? 38.3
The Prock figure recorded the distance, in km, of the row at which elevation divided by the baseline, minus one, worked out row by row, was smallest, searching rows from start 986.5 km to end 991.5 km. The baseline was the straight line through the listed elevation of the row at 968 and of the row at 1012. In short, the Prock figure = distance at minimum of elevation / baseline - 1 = 990 km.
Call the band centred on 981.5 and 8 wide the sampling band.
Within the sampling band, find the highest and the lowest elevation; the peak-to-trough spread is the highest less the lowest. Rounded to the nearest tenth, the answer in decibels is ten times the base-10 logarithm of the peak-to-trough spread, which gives -1.7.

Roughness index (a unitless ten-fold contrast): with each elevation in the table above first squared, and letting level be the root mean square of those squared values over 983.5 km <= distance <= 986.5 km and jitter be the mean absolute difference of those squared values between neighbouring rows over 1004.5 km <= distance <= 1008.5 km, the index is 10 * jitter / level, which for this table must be 1.6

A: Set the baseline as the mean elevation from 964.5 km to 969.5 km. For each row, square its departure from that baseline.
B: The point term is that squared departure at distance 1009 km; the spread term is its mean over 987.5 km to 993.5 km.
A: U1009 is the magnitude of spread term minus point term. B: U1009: 1.03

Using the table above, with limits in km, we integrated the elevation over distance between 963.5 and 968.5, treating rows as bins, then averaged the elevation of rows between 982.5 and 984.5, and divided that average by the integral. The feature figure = 0.22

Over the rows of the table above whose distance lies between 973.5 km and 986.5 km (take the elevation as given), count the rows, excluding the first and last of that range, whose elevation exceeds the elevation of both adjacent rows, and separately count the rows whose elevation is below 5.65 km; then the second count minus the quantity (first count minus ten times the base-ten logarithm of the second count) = 20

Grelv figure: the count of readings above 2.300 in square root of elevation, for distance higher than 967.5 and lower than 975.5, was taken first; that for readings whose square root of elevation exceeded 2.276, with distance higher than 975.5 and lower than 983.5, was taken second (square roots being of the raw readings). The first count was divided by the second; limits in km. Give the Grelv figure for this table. 1.00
